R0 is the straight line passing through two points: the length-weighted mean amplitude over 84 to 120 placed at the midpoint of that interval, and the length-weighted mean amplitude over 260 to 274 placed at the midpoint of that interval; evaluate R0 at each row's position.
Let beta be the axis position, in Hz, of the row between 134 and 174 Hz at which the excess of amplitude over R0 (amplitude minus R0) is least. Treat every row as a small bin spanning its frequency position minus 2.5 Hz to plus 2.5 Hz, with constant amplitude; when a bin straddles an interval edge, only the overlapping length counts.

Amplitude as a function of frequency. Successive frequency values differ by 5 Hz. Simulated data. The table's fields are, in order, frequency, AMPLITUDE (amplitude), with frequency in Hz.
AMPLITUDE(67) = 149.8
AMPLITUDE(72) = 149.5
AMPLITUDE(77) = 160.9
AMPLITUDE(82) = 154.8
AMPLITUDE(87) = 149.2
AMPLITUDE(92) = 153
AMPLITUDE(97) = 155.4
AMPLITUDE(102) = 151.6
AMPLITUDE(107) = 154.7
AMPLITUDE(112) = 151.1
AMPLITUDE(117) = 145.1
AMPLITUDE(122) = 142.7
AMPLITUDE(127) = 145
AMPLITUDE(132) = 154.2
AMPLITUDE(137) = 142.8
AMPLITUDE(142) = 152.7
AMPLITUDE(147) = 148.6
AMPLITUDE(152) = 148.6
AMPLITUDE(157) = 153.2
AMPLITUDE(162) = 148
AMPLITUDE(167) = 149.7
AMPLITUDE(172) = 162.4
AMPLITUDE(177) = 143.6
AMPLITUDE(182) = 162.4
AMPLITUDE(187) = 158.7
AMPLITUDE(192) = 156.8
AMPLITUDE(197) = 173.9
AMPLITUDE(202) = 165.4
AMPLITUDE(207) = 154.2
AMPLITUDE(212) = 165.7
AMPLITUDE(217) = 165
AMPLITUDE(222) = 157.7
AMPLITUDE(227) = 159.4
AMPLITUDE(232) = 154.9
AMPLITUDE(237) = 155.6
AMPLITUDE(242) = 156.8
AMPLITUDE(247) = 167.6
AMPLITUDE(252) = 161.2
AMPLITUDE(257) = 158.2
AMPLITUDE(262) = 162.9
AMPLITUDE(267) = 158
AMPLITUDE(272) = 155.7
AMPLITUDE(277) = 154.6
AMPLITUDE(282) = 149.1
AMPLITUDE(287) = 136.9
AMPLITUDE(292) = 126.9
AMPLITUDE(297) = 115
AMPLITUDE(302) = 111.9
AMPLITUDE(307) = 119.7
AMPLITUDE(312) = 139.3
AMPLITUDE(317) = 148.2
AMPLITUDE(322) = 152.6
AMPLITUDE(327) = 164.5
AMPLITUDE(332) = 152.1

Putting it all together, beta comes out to 137 Hz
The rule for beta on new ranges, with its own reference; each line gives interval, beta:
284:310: 302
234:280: 277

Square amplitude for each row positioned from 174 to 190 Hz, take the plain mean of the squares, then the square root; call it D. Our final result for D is 155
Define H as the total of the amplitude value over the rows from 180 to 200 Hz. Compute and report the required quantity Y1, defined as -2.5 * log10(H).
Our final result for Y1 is -7.04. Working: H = 652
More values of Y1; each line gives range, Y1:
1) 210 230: -7.03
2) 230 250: -7.01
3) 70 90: -6.97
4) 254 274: -7.01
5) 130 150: -6.94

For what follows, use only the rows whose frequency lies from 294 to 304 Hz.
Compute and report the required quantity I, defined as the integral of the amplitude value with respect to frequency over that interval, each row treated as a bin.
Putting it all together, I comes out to 1142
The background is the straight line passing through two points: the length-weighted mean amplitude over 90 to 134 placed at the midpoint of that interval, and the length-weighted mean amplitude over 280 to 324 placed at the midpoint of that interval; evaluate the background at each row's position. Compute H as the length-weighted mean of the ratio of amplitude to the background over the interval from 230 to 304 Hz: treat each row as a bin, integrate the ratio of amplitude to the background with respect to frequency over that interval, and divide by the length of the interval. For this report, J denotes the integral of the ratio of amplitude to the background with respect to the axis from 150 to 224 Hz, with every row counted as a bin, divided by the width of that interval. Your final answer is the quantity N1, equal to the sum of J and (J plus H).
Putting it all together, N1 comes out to 3.29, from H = 1.09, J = 1.10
